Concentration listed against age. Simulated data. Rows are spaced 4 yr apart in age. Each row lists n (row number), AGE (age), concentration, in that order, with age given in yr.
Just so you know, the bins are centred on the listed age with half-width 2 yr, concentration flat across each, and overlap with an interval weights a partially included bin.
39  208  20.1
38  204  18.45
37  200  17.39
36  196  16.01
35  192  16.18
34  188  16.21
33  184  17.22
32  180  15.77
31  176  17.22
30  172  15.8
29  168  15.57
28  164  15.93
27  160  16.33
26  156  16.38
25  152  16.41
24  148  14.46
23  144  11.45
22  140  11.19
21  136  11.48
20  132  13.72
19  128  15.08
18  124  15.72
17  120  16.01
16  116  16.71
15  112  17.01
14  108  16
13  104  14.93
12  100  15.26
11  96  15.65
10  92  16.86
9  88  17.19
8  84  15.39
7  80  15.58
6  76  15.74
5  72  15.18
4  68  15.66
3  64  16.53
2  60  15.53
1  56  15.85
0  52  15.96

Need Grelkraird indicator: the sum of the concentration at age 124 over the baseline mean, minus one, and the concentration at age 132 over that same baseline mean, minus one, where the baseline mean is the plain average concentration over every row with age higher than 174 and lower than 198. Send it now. -0.21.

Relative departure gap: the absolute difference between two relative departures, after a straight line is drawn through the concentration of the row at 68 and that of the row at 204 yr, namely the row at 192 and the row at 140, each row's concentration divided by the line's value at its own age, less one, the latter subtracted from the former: 0.24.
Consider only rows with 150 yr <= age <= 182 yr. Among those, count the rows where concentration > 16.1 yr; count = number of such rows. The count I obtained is 4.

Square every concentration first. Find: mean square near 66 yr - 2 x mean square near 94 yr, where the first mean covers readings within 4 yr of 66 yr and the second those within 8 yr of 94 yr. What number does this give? -270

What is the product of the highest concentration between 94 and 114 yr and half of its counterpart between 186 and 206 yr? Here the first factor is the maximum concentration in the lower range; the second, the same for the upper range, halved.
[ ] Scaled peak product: 157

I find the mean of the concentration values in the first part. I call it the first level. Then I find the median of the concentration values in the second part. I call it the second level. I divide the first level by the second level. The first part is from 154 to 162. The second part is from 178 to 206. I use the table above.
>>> 1.01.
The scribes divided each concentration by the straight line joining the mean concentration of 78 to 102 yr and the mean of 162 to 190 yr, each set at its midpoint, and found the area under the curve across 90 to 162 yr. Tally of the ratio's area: 67 yr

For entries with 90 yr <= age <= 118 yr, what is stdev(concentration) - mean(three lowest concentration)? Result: -14.5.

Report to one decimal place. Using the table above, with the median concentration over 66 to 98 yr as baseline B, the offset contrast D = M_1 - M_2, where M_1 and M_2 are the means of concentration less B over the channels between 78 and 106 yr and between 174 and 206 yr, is -1.0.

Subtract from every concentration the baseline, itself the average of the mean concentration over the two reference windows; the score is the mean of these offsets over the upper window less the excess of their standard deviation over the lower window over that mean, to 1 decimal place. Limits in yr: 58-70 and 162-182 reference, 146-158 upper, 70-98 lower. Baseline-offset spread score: -1.2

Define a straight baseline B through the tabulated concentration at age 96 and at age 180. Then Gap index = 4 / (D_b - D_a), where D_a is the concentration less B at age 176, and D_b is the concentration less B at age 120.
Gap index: -3.5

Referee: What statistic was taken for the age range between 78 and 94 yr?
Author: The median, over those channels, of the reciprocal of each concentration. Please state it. 0.0617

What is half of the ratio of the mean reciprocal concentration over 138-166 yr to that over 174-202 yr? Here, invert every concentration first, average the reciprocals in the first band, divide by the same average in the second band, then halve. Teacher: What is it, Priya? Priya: 0.581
